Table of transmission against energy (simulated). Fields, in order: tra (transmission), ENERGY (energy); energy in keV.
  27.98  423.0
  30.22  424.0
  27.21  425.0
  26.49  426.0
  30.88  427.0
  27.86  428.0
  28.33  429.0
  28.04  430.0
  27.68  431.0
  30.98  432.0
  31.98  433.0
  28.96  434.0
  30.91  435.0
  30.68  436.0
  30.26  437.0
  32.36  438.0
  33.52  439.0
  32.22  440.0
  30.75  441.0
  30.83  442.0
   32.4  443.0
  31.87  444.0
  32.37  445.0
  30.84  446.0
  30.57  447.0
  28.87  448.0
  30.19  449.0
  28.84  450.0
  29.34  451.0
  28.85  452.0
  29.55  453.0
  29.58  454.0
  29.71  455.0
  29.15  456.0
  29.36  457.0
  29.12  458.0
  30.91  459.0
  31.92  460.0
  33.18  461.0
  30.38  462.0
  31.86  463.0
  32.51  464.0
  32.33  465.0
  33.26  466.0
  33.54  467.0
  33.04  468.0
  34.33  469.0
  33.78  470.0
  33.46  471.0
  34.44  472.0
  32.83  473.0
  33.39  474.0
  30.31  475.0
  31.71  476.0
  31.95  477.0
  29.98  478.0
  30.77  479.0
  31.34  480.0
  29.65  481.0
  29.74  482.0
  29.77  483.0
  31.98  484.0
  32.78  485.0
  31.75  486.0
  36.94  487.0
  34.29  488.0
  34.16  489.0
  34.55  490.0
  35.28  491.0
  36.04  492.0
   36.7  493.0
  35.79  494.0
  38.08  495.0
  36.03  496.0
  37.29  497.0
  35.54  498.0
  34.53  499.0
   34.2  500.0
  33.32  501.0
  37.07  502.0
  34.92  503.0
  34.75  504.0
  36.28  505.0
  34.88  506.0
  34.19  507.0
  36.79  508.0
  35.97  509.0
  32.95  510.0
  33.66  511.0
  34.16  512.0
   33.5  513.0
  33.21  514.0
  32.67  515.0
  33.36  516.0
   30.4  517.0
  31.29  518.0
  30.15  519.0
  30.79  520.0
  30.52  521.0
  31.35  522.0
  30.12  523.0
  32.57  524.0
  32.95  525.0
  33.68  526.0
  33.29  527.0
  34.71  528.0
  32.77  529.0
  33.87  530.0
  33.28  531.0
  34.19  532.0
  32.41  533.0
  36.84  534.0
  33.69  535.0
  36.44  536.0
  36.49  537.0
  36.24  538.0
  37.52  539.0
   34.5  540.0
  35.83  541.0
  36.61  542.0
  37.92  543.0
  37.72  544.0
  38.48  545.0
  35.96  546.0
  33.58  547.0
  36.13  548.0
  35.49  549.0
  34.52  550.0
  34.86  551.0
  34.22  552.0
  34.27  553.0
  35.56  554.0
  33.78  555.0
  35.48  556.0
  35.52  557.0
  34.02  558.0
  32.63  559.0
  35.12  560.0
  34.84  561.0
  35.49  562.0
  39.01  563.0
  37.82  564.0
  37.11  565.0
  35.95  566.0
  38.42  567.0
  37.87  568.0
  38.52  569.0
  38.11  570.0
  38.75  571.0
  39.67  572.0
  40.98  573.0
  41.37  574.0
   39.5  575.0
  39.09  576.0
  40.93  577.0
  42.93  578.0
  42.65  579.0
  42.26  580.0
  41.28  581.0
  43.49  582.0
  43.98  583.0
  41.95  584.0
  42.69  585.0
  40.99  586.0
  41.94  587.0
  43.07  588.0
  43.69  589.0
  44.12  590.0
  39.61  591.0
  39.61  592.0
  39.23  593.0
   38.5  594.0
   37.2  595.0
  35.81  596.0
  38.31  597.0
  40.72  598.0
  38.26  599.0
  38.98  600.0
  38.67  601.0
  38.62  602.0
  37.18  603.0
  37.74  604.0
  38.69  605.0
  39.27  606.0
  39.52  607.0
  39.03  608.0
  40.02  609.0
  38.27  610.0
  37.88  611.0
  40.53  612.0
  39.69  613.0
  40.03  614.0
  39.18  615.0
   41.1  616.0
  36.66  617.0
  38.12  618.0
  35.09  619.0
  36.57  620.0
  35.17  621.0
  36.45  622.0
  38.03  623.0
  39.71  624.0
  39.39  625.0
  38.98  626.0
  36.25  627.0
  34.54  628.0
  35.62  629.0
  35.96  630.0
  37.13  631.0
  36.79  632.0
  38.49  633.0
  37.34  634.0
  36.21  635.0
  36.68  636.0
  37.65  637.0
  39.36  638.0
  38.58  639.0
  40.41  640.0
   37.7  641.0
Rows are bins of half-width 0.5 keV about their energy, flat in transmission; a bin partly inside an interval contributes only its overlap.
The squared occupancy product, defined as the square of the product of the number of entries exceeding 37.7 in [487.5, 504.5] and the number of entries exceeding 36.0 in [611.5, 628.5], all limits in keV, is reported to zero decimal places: 196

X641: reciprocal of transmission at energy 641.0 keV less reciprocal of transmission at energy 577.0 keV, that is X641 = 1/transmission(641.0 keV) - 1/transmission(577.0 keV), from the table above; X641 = 0.0021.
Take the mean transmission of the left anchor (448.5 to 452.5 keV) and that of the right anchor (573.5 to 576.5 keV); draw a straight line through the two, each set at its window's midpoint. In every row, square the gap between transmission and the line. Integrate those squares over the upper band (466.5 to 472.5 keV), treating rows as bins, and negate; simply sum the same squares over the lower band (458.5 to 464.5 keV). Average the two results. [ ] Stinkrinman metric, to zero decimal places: -15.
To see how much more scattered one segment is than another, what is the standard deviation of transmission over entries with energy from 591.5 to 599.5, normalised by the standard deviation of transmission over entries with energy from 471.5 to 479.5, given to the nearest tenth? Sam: 1.0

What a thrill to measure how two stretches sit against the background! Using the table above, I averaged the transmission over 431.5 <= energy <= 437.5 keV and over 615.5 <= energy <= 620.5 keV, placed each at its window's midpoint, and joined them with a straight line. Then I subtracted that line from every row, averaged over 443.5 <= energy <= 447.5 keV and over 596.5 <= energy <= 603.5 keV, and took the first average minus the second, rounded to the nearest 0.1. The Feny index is -1.5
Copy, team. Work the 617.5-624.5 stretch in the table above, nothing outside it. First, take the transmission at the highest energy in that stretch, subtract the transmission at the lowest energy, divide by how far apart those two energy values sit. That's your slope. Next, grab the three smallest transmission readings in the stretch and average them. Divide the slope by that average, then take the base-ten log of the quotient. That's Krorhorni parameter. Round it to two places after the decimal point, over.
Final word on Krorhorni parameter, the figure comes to -2.13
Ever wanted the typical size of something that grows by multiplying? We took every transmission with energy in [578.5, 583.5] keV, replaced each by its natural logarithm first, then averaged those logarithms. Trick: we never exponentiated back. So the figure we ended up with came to 3.75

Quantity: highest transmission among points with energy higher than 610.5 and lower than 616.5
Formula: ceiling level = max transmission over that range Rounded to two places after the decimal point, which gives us 41.10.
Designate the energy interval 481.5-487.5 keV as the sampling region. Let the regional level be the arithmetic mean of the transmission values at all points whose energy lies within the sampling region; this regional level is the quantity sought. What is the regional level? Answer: 32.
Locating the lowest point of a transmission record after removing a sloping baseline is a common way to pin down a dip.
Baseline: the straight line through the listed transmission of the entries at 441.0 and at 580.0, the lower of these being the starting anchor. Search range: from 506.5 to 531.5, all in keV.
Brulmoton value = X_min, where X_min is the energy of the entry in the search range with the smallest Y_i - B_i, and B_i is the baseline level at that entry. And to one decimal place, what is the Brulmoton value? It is 523.0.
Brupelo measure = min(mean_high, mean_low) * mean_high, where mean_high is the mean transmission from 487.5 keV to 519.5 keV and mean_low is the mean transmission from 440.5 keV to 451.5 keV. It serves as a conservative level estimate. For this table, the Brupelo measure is 1058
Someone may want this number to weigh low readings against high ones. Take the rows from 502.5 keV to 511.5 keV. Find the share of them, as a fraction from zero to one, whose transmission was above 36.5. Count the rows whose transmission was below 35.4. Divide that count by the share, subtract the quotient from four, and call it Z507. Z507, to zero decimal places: -50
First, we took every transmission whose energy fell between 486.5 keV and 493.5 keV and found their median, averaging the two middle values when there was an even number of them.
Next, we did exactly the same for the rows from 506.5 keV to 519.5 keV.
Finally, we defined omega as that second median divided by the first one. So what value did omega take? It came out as 0.946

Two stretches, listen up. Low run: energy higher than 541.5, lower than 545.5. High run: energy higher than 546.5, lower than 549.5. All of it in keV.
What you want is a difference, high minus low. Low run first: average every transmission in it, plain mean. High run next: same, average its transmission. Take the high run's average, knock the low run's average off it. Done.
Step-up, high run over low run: -3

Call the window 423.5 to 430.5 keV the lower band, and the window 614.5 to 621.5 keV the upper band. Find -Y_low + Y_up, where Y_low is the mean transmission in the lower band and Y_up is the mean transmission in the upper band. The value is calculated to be 9.0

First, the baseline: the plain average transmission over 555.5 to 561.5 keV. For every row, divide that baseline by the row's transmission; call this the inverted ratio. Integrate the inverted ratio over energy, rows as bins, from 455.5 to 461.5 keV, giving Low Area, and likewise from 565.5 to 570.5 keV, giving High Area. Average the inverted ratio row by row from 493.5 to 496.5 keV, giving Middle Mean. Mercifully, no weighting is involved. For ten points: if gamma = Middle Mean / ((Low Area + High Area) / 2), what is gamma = 0.17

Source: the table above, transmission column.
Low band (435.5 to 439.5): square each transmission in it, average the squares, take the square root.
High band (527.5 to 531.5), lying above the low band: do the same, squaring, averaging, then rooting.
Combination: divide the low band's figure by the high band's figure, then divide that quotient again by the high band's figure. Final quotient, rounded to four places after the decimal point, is 0.0280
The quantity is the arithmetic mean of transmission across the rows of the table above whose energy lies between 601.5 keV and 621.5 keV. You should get 38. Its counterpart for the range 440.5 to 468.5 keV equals 31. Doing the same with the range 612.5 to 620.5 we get 38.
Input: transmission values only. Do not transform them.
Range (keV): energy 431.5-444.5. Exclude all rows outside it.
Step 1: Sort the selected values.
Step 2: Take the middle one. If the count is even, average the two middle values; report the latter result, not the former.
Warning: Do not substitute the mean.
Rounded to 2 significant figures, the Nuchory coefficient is 31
